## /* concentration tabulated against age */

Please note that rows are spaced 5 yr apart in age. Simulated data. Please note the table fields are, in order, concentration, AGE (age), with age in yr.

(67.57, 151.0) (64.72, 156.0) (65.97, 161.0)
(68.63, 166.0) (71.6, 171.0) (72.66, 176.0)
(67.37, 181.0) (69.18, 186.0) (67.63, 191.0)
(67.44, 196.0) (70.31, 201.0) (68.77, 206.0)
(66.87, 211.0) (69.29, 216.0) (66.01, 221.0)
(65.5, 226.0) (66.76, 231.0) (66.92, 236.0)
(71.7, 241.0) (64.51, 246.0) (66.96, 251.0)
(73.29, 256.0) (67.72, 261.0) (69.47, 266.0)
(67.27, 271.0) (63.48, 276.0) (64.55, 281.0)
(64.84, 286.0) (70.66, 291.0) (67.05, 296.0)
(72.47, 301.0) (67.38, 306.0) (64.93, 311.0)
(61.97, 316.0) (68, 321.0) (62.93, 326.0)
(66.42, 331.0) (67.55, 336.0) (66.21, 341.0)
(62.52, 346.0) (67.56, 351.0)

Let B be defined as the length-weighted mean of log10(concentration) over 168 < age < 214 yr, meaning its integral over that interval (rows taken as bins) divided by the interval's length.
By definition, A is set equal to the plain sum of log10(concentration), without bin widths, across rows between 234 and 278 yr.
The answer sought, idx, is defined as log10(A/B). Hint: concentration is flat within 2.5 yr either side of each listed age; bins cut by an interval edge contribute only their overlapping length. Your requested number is 0.952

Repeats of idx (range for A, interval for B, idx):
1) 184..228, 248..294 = 0.955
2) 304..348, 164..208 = 0.948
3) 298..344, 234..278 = 0.952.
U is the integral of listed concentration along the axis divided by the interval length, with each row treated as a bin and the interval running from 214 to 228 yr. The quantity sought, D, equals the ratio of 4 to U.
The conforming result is 0.0598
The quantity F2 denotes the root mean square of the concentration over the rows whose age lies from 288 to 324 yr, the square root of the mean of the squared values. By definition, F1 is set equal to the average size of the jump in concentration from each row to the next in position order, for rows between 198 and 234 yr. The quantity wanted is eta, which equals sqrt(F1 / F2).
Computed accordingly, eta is 0.16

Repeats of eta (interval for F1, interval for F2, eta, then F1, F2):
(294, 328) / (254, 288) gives 0.26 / 4.5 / 67.3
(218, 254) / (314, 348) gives 0.20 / 2.7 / 65.1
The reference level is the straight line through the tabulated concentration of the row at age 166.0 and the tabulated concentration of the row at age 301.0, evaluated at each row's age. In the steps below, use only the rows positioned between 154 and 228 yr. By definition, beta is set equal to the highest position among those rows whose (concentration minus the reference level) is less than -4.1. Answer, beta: 226.0 yr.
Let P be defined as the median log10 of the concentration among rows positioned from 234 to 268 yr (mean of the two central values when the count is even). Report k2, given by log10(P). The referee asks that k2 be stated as 0.2626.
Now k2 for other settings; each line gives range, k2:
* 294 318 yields 0.2616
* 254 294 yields 0.2623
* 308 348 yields 0.2593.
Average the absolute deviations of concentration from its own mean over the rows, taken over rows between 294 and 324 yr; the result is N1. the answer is 2.3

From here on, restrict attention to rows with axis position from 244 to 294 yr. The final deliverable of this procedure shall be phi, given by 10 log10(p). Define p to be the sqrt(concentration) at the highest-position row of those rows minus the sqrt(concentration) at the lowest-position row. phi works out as -4.3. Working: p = 0.37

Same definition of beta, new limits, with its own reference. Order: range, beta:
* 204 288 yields 286.0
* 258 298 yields 296.0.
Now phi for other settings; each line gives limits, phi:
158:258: -3.6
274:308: -6.2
